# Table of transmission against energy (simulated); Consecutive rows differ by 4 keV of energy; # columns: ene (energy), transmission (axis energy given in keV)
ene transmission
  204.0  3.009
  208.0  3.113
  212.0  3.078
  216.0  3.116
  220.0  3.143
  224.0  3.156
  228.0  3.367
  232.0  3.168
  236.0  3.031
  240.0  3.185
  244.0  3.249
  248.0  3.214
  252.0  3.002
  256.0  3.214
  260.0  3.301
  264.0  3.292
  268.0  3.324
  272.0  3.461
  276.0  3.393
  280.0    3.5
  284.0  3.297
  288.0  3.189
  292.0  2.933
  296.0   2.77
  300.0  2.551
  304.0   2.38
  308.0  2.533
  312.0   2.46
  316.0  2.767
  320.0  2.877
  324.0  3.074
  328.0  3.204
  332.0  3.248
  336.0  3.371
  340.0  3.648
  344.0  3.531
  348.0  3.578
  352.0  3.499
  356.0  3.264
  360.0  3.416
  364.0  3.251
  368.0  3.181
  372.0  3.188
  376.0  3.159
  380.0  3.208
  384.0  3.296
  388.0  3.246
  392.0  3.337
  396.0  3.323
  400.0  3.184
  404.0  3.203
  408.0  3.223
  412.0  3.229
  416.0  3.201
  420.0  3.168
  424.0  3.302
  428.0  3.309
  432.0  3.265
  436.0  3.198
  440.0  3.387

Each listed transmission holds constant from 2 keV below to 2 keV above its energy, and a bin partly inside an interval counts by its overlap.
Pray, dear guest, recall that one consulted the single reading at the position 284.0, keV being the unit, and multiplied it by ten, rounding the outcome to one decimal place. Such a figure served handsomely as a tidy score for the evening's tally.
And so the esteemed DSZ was 33.0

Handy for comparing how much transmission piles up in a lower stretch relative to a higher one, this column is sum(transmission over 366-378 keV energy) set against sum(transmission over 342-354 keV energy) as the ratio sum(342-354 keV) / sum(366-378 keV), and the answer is 1.11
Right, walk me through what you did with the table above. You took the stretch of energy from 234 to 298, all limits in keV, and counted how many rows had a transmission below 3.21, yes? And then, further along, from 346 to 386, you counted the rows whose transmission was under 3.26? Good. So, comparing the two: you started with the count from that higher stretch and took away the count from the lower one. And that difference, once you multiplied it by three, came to -3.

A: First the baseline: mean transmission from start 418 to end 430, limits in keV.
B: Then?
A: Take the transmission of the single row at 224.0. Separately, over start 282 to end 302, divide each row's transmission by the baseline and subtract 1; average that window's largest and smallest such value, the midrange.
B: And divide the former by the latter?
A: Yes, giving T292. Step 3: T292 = -31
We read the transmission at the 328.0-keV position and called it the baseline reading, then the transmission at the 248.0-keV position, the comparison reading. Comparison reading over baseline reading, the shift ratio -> 1.00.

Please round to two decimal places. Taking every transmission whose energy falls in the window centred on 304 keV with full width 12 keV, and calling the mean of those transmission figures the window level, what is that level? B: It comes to 2.49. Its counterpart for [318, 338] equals 3.15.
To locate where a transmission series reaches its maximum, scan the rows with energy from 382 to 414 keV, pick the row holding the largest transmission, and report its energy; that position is 392.0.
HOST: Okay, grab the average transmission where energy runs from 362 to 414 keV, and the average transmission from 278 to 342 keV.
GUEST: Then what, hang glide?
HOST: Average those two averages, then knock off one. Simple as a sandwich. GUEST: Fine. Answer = 2.11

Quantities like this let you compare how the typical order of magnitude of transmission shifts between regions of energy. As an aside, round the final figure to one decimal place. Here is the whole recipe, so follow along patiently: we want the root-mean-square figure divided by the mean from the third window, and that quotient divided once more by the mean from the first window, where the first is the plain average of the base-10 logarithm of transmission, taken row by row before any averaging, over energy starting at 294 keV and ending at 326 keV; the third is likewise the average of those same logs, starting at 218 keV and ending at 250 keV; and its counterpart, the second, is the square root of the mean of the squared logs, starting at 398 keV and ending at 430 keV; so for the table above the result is 2.4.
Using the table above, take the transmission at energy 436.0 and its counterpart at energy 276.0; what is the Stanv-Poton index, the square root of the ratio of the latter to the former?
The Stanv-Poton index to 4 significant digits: 1.030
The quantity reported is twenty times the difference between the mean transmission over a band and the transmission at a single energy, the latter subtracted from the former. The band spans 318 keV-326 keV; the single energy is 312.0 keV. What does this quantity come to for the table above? 10.3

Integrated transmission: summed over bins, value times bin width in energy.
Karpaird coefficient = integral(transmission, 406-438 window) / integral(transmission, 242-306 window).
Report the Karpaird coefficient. 0.52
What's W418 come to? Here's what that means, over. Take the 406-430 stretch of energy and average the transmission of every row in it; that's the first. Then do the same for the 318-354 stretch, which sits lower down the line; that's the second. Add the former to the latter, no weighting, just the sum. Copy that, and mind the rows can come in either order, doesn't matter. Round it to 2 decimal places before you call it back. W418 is 6.58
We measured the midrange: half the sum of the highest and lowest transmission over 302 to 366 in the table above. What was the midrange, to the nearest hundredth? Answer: 3.01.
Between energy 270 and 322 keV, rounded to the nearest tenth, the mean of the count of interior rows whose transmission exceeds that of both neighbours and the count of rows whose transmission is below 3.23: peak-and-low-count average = 5.5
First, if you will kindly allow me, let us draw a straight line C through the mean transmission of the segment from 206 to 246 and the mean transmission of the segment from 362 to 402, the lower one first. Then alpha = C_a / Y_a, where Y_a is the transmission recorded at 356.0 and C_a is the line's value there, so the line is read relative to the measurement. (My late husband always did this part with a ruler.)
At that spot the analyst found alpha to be 0.99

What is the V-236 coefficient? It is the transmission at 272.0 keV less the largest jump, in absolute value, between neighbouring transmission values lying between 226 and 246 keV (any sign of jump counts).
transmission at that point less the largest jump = 3.26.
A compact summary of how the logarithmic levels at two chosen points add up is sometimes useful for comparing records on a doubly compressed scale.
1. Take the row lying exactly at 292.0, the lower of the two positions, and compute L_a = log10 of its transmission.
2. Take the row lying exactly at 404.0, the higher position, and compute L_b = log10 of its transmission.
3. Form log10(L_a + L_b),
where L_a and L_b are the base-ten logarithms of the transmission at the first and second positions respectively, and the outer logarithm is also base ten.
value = -0.012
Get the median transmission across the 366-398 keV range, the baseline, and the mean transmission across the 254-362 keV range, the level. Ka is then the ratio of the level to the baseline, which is 0.98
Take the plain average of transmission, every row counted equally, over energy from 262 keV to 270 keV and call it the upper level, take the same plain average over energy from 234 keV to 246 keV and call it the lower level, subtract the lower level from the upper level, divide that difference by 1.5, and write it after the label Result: 0.10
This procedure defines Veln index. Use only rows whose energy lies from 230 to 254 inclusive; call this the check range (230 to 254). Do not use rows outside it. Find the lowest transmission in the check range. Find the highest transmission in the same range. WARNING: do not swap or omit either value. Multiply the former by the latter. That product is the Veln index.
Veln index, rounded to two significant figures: 9.8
